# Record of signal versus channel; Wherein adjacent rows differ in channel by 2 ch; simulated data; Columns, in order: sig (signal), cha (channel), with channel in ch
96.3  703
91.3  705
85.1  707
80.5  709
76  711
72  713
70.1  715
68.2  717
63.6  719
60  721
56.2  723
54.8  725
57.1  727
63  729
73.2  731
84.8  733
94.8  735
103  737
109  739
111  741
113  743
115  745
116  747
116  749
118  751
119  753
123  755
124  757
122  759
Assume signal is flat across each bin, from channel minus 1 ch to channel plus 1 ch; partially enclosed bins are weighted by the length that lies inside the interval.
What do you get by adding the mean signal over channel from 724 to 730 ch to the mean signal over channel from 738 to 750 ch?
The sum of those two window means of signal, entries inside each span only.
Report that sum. 172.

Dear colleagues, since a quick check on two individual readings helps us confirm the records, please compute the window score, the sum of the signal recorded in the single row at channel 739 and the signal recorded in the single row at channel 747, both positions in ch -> 225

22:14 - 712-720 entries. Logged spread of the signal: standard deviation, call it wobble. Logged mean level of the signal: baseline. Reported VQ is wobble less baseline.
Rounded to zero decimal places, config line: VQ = -65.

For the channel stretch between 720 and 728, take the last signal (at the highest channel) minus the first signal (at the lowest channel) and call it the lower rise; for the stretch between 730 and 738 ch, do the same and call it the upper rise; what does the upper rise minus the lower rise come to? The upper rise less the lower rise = 33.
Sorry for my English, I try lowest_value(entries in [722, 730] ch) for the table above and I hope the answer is 54.8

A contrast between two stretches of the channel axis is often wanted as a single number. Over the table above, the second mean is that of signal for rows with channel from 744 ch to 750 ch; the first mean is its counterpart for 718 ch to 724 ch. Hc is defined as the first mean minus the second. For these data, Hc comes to -56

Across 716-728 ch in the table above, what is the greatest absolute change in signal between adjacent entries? 4.6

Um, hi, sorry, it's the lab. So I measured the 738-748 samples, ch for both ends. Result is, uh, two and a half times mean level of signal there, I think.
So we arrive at 282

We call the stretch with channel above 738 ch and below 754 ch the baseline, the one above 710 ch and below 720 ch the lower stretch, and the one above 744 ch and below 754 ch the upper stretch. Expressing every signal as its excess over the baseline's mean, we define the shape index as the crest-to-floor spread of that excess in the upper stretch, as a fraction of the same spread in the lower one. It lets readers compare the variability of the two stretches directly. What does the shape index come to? 0.32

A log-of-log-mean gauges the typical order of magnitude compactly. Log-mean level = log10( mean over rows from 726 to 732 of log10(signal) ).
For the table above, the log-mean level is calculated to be 0.257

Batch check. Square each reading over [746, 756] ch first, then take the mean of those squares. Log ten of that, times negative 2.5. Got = -10.4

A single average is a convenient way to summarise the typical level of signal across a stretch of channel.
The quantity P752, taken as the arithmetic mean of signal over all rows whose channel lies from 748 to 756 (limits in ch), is 119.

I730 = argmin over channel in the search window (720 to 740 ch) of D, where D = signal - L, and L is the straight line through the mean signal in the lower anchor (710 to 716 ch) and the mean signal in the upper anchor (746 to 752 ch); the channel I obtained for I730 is 727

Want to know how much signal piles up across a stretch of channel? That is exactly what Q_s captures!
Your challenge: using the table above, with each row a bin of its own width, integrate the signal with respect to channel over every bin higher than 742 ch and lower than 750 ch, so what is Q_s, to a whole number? 920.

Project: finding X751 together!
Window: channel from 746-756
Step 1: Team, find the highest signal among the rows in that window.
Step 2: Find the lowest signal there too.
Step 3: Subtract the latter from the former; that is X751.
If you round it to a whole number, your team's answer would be 7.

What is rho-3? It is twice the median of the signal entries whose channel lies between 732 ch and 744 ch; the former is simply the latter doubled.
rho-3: 212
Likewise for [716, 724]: 124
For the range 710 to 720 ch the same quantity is 140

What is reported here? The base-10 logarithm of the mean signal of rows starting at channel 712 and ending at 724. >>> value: 1.81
